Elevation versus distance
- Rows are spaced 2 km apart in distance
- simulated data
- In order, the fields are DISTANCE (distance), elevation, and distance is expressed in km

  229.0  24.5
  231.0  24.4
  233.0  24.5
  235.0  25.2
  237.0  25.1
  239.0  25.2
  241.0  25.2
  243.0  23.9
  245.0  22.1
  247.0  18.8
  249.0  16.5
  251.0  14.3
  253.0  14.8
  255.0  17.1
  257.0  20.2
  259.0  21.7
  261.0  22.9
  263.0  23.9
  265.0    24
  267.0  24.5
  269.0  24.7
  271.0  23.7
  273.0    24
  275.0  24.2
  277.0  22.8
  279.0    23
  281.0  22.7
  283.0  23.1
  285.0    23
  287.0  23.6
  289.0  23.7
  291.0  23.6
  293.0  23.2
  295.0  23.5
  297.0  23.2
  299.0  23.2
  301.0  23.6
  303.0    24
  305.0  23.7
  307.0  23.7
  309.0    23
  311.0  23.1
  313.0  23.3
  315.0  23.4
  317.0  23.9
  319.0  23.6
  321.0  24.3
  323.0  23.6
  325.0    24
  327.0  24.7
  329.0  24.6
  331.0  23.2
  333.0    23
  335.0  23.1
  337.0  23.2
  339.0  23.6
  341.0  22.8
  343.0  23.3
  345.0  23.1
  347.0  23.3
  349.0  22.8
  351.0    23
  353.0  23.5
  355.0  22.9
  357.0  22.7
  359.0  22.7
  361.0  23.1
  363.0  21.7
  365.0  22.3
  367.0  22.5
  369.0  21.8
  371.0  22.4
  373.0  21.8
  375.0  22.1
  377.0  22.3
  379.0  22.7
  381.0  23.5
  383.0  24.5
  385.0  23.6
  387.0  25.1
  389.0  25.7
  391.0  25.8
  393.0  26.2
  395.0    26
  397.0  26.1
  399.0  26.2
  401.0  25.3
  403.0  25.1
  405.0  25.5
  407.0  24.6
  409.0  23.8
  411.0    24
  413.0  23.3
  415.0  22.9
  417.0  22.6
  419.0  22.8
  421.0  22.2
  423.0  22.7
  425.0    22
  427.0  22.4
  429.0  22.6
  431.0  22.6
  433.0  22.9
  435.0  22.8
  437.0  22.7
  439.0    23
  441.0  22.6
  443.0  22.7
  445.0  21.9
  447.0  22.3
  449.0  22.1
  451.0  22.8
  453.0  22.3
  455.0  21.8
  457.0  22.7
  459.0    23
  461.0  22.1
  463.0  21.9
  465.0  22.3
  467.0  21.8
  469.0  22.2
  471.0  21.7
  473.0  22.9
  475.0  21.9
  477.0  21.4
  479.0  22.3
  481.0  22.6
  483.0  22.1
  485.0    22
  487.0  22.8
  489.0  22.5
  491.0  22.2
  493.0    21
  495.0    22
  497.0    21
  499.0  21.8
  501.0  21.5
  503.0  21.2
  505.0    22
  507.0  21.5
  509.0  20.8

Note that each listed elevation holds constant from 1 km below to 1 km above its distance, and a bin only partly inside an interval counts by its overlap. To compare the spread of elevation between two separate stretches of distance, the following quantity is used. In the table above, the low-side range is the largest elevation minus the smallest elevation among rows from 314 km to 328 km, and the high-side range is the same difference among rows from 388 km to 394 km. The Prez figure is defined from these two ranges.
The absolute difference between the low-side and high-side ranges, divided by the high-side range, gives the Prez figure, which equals 1.6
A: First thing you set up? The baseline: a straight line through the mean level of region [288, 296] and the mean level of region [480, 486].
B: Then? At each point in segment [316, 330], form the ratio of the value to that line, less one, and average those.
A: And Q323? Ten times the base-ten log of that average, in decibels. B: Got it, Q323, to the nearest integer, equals -15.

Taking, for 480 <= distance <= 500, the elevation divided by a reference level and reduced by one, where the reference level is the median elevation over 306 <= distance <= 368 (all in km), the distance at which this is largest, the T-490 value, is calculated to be 487.0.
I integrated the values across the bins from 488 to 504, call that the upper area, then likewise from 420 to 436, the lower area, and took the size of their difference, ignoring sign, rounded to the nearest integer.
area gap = 14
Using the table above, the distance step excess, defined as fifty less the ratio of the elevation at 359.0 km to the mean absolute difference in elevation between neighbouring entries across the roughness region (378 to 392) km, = 22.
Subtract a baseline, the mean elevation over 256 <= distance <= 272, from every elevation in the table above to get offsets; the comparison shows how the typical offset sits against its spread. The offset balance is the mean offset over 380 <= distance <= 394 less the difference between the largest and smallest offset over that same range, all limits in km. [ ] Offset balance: -1.0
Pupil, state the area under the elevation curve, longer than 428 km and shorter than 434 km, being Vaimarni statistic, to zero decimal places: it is 136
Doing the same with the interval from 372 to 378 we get 132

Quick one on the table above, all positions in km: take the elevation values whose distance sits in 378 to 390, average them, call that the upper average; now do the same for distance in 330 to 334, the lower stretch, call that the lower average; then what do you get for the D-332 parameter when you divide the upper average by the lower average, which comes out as 1.05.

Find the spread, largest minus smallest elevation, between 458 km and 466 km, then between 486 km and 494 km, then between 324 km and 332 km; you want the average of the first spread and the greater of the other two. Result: 1.45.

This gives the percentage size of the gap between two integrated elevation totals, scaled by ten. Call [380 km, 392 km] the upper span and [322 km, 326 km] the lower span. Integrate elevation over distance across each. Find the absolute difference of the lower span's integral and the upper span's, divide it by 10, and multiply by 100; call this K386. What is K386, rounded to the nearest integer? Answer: 2012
